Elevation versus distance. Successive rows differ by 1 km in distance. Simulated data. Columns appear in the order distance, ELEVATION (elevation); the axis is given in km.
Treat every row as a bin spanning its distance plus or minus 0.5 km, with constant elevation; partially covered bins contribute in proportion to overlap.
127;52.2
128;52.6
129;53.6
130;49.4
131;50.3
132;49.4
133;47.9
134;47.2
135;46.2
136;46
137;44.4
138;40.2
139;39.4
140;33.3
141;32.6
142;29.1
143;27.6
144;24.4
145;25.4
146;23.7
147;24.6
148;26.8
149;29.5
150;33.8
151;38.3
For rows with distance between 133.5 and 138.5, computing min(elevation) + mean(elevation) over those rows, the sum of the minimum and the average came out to 85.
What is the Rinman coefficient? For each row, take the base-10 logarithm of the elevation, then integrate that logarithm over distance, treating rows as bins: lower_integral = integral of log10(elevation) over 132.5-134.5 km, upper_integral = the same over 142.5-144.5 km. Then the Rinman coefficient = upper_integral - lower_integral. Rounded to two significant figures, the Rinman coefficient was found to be -0.53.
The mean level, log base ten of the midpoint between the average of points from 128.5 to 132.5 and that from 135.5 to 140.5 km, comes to 1.66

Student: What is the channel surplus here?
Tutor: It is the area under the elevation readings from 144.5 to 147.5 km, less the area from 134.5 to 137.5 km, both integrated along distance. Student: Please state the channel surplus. -63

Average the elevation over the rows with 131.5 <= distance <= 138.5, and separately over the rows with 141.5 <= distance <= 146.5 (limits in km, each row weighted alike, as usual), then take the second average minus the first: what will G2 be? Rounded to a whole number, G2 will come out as -20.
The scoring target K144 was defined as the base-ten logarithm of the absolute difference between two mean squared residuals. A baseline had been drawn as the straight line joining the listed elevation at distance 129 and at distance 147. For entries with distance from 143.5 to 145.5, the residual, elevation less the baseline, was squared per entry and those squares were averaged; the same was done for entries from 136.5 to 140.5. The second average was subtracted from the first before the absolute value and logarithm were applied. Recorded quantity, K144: 1.0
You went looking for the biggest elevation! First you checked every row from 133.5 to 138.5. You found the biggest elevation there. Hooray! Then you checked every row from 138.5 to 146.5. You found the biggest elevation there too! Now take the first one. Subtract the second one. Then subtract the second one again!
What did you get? -32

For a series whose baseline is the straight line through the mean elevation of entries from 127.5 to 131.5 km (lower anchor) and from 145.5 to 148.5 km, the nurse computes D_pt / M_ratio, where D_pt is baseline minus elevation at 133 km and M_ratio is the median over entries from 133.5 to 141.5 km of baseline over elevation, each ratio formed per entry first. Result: -1.8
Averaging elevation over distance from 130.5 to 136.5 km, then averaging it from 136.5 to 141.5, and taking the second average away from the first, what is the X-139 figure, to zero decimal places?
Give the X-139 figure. 10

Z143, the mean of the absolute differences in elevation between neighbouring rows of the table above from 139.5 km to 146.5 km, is 1.9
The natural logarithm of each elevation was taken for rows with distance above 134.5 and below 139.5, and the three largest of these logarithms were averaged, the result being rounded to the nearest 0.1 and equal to 3.8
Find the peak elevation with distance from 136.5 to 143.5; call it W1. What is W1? 44.4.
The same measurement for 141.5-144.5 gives 29.1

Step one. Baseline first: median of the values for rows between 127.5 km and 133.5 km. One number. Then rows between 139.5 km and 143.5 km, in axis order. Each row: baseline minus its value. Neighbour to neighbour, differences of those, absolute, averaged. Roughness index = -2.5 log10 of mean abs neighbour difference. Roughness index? -0.70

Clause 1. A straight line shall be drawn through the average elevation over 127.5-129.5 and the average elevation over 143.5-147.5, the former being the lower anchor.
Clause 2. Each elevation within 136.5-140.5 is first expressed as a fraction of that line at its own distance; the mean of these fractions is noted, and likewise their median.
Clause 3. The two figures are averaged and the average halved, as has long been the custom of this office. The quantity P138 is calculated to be 0.545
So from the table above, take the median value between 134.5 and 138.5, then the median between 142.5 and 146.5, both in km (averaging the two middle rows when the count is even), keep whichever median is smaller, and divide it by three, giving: 8.3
